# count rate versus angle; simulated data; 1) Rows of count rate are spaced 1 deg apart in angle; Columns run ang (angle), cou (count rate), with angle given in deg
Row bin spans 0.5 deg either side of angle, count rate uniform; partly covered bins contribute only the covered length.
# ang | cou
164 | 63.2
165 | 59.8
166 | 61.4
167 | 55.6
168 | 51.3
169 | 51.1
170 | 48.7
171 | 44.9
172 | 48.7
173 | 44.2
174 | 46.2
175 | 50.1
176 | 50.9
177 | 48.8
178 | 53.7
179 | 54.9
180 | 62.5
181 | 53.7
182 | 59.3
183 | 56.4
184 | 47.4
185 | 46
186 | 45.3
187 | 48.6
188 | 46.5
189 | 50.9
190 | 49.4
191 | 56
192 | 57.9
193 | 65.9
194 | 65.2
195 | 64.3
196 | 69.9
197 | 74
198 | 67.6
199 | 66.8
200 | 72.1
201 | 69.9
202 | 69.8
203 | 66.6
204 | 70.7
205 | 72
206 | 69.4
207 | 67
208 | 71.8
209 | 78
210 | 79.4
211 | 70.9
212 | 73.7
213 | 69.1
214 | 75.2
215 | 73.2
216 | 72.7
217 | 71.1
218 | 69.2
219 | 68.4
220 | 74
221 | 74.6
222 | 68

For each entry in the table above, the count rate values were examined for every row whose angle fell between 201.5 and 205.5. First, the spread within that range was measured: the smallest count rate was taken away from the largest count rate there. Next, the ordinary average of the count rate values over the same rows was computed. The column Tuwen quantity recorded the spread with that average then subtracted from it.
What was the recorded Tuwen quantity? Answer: -64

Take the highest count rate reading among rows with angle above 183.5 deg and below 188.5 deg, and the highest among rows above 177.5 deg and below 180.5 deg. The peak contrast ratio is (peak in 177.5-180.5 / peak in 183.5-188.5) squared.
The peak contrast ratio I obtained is 1.65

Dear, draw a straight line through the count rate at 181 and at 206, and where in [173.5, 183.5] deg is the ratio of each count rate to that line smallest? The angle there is 174 deg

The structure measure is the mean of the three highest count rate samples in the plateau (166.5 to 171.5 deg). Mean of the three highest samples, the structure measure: 53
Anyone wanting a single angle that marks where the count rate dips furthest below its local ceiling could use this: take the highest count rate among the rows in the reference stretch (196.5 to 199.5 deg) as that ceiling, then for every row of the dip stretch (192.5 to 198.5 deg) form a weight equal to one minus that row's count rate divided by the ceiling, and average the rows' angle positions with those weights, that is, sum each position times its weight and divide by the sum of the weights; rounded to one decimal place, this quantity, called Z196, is 195.0 deg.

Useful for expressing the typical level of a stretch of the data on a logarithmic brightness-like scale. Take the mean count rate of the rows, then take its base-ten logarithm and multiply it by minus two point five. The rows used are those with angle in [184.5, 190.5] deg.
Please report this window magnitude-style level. -4.20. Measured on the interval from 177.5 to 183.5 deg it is -4.38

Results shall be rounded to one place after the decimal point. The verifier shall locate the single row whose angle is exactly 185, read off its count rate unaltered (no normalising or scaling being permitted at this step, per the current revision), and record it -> 46.0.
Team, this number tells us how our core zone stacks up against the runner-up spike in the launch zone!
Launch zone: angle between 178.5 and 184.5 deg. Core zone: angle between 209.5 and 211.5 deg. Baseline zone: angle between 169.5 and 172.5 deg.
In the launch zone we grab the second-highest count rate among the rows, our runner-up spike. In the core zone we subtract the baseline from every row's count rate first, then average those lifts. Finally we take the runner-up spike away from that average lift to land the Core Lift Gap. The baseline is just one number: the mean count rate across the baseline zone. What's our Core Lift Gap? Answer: -32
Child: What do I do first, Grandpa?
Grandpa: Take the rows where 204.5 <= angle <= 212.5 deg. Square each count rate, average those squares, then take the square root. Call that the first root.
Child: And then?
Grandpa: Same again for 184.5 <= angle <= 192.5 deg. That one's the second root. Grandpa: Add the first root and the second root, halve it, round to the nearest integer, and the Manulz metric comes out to 62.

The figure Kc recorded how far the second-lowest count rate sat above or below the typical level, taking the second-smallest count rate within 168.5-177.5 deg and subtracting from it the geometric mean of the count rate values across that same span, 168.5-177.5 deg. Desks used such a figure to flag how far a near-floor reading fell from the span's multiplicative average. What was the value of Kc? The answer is -3.2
